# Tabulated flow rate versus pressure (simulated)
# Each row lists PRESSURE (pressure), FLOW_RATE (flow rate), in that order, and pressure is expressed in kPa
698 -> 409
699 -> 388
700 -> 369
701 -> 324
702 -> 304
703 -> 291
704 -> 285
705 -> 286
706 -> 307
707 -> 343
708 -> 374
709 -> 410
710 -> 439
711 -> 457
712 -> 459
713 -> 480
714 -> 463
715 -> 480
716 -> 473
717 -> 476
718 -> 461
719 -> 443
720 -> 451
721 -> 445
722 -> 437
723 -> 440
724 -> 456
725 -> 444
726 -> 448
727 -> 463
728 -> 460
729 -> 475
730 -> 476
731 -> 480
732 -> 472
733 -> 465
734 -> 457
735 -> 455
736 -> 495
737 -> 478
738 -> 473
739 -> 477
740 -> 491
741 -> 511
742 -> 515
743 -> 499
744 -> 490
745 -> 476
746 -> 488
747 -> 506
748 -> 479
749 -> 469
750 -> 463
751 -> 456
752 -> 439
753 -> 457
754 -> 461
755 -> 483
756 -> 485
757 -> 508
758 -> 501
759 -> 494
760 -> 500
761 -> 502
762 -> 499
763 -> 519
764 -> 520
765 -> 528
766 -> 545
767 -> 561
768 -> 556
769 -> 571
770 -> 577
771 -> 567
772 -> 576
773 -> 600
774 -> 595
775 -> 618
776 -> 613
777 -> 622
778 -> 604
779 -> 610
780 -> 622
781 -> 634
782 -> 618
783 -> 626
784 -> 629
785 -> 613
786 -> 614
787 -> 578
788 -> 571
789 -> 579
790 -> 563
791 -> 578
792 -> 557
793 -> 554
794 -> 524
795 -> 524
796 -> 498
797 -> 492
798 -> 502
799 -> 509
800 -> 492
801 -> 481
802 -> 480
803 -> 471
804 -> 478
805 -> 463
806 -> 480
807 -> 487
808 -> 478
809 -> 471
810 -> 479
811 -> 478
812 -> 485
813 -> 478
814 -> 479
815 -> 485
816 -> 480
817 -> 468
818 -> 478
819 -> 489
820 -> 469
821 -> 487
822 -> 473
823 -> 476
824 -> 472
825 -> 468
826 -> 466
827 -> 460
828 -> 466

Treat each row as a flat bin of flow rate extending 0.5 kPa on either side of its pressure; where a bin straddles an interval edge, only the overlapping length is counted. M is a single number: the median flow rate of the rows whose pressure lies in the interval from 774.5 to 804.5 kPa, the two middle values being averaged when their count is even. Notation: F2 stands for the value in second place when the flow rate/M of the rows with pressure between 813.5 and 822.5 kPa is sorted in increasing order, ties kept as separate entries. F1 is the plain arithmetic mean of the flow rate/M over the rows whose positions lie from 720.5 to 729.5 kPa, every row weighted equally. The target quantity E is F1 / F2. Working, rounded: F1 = 0.79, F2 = 0.816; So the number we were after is 0.96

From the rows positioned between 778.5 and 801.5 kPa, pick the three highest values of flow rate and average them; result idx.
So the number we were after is 630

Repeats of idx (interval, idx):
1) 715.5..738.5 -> 484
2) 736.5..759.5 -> 511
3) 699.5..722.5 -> 479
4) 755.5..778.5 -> 618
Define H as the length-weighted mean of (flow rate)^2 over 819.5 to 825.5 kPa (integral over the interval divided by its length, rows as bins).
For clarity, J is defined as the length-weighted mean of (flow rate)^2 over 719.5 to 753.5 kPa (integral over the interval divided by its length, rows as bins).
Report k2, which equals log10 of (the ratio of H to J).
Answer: 0.01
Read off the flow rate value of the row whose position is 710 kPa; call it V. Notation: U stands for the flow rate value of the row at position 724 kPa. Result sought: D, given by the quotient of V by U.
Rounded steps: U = 456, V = 439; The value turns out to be 0.96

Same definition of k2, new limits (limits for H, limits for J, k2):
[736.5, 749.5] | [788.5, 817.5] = -0.02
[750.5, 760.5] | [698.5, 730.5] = 0.11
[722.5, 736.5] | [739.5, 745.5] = -0.06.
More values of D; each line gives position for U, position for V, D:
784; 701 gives 0.52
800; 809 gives 0.96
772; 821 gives 0.85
